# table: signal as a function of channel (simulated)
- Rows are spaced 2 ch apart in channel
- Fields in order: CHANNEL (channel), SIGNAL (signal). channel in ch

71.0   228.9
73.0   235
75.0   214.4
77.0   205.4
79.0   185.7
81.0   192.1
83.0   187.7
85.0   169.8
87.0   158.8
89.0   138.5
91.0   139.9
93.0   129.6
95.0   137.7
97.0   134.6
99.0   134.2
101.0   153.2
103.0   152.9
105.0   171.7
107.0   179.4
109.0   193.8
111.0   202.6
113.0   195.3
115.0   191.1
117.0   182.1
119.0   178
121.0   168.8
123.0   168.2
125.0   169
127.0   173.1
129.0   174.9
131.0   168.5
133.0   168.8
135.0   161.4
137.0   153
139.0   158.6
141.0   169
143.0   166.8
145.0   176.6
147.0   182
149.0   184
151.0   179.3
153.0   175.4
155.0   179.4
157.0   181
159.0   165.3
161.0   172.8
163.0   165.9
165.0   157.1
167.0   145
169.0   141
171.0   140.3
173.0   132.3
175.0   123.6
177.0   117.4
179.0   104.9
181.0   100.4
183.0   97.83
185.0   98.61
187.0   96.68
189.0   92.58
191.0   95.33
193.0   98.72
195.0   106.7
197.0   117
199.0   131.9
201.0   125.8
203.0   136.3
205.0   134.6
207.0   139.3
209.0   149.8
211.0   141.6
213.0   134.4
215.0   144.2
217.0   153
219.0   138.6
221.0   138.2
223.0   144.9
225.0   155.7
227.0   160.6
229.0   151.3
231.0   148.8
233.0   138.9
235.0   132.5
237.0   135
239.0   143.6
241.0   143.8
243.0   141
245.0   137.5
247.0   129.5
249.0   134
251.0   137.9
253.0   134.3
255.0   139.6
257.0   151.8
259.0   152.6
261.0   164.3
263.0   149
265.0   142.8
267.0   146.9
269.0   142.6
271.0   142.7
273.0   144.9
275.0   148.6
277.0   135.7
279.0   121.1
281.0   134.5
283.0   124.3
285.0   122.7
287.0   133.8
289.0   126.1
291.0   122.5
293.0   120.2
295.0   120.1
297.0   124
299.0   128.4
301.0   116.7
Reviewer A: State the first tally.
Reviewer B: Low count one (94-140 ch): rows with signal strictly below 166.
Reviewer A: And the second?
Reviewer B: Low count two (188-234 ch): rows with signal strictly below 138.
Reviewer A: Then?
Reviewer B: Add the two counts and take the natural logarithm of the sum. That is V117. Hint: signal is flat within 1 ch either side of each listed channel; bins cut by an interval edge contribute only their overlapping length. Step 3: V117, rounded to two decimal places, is 2.89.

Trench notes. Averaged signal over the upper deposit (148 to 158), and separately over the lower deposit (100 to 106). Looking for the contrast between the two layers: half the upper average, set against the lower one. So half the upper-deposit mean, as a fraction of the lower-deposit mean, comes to 0.56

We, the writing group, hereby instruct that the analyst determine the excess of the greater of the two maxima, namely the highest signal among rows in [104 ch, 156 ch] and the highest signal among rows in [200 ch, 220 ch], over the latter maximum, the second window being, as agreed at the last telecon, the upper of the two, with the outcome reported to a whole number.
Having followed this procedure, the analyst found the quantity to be 50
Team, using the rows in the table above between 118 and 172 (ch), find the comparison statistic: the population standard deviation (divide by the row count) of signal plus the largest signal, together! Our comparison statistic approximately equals 196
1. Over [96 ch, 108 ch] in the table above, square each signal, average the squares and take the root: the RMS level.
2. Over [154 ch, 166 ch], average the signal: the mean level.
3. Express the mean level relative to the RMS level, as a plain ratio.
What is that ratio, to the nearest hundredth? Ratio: 1.10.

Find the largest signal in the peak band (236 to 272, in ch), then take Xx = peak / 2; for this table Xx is 82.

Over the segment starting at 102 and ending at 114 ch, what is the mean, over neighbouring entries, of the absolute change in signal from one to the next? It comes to 11.4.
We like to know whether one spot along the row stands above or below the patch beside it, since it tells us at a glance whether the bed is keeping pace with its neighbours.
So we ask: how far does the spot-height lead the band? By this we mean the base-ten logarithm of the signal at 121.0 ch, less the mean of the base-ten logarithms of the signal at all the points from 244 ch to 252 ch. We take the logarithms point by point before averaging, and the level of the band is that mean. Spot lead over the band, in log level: 0.10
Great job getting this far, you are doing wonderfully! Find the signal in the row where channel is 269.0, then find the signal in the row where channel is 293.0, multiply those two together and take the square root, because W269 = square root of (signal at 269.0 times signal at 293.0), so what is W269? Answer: 131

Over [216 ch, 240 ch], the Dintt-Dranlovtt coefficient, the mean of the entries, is 145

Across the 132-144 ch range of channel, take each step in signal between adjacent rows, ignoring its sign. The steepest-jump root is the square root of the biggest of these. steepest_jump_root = 3.22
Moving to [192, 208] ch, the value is 3.86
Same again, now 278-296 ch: 3.66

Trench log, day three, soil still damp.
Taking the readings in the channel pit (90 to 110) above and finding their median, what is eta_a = 146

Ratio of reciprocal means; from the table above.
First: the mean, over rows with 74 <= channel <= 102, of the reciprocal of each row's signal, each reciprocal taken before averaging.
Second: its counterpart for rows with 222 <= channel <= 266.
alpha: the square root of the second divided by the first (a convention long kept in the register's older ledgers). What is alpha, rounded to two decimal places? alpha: 1.05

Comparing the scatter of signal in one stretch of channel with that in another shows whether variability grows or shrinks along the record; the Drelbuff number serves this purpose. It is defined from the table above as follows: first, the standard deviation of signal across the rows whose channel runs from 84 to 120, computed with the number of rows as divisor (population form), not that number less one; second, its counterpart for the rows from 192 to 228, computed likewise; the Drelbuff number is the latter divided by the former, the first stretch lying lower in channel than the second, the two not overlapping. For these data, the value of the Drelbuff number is 0.66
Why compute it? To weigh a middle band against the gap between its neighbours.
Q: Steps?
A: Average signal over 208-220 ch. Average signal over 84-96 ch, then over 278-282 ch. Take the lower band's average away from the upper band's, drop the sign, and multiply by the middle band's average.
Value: 2573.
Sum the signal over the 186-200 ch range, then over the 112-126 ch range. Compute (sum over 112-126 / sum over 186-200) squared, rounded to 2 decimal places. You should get 2.87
